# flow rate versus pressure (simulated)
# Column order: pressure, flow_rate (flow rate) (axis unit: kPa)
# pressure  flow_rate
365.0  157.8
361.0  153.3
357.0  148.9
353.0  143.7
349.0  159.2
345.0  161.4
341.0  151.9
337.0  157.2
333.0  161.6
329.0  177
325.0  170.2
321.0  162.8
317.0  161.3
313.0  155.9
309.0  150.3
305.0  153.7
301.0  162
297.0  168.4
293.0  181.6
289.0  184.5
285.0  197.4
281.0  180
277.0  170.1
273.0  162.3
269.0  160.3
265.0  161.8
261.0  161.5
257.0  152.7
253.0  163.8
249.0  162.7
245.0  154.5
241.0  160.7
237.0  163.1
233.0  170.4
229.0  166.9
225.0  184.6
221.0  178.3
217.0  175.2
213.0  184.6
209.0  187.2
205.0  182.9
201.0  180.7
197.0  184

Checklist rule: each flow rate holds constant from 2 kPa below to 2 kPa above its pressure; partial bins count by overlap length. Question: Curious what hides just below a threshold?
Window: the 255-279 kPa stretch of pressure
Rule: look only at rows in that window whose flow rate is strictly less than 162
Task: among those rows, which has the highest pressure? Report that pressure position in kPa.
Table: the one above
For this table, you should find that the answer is 269.0 kPa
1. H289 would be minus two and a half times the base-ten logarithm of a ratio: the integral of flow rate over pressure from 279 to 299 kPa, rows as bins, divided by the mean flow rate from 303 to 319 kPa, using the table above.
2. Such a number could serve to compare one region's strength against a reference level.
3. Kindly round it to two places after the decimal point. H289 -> -3.43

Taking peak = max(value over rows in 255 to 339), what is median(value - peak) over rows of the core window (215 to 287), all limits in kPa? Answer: -34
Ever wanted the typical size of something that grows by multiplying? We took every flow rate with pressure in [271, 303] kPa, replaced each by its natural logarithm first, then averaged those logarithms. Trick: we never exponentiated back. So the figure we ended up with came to 5.17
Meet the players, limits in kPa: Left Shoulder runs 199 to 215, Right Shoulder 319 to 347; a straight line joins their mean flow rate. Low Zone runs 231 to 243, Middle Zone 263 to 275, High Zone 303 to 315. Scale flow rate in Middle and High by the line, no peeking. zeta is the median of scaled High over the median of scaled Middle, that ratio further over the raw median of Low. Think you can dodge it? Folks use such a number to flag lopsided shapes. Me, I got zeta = 0.0061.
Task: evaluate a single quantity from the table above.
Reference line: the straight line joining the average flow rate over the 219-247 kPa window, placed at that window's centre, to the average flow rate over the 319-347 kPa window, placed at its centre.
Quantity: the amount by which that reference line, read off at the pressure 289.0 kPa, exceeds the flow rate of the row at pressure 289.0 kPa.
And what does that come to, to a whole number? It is -19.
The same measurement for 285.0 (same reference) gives -32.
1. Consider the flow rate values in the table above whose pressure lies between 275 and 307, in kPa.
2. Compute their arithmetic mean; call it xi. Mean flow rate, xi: 175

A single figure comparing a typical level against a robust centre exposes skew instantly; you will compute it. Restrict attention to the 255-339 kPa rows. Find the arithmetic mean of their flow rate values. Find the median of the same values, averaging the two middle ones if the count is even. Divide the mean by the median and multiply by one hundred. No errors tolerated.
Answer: 103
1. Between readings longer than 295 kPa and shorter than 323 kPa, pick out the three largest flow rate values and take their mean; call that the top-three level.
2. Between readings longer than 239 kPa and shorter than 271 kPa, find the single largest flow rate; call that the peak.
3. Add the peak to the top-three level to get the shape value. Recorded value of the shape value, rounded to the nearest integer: 328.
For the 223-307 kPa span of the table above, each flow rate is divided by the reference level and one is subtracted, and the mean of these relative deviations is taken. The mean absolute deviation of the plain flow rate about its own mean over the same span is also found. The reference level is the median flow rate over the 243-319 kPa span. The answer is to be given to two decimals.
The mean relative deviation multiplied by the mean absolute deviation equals 0.32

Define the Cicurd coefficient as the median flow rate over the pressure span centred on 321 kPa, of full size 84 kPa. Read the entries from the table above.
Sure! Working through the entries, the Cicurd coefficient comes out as 161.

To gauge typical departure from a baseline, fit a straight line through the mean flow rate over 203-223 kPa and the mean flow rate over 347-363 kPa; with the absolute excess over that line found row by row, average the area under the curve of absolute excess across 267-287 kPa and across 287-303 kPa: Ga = 208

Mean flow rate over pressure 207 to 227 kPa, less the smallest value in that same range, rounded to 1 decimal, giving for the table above 6.8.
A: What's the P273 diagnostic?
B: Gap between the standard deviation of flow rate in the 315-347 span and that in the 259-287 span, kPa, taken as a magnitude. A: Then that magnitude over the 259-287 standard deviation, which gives 0.4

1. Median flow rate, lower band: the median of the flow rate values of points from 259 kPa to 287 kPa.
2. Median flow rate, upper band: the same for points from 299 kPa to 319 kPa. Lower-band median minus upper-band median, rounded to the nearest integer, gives 6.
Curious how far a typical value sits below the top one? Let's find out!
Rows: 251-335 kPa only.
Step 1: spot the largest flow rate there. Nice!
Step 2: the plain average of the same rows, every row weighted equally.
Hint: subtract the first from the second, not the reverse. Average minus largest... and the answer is -31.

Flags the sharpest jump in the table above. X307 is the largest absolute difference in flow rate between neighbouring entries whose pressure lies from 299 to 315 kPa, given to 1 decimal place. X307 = 8.3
